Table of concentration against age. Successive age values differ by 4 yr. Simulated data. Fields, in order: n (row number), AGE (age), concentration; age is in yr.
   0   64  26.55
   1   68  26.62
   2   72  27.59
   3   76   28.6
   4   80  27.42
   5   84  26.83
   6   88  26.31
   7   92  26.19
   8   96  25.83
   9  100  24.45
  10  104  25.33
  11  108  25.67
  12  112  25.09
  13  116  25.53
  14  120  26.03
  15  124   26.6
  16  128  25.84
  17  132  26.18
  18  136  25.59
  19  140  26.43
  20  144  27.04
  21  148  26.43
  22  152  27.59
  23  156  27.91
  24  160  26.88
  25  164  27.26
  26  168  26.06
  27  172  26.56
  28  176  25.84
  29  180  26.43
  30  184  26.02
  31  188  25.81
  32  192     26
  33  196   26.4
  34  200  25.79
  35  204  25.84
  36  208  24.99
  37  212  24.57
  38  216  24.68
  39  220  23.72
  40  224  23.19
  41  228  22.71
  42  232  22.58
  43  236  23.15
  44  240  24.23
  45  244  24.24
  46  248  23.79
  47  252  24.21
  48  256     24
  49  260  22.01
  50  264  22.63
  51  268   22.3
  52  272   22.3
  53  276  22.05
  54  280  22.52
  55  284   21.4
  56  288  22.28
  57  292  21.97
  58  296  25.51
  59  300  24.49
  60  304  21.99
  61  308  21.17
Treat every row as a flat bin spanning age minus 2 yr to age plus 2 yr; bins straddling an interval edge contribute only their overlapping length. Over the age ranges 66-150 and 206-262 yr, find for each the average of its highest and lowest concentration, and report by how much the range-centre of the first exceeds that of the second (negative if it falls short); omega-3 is 3.0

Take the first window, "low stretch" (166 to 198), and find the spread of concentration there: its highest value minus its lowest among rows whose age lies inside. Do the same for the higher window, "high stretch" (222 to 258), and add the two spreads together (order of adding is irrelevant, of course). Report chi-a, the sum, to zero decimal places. 2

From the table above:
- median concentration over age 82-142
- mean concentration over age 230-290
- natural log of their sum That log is 3.89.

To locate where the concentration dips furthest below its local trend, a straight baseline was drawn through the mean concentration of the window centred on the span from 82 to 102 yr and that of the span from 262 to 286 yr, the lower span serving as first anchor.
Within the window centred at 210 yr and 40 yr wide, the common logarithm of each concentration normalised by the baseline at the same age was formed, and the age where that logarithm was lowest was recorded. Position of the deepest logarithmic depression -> 228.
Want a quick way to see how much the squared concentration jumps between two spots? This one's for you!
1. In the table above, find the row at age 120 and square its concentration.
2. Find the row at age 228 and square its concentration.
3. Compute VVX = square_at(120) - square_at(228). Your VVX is 162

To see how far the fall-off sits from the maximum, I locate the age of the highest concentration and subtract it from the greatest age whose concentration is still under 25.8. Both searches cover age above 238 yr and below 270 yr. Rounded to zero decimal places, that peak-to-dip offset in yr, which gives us 24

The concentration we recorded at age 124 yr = 26.6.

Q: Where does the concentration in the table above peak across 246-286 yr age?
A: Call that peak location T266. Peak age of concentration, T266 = 252 yr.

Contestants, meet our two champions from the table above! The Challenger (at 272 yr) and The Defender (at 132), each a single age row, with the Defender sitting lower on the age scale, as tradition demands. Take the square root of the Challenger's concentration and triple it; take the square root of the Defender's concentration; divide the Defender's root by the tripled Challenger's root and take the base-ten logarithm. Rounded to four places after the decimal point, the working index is -0.4423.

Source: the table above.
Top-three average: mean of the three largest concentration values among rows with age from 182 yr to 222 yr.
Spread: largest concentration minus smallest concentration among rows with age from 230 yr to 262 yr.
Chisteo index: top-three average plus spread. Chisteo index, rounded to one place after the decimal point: 28.4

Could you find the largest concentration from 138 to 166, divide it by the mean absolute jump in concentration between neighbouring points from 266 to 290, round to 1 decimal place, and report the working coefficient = 51.3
